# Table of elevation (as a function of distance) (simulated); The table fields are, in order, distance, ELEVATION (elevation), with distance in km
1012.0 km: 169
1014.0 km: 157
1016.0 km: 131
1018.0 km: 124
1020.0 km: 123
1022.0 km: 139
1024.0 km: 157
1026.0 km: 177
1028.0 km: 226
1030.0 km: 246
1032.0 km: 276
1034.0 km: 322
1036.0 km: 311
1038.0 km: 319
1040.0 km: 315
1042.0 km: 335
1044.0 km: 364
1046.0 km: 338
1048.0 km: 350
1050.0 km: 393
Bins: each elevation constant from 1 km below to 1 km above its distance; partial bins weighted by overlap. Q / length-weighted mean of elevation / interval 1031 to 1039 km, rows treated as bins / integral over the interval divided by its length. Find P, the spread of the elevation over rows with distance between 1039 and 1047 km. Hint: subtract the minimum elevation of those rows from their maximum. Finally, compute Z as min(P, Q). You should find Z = 49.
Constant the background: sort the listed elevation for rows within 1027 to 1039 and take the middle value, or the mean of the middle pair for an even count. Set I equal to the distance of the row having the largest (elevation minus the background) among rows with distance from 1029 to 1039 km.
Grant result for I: 1034.0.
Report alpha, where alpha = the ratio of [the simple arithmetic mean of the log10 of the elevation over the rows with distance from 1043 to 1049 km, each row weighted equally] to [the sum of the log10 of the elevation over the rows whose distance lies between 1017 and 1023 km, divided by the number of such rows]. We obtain 1.21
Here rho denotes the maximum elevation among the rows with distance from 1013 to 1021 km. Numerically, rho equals 157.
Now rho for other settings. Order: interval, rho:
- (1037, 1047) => 364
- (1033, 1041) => 322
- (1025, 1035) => 322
